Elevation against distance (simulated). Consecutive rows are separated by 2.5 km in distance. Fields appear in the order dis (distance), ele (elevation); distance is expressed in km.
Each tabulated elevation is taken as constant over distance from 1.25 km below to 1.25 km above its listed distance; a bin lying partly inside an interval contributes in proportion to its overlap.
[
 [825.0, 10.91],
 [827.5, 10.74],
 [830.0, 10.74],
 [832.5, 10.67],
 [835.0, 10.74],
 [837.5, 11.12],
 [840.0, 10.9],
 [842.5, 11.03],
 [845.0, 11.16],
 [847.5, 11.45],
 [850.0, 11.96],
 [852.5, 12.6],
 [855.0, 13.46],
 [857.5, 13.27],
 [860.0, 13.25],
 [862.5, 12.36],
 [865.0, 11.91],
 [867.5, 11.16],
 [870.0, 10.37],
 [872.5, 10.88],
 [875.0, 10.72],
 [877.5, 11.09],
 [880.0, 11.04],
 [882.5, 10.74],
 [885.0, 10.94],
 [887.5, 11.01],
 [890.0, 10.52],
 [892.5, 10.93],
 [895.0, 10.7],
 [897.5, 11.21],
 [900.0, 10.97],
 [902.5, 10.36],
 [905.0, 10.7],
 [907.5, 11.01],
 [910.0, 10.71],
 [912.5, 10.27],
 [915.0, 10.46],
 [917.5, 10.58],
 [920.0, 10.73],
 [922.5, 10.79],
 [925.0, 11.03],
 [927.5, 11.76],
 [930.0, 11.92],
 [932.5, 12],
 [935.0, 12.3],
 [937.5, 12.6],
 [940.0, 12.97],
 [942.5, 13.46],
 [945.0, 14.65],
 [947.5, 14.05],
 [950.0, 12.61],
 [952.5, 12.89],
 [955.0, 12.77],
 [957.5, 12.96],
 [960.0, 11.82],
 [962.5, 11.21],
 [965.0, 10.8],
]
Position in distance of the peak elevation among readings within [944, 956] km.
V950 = 945.0 km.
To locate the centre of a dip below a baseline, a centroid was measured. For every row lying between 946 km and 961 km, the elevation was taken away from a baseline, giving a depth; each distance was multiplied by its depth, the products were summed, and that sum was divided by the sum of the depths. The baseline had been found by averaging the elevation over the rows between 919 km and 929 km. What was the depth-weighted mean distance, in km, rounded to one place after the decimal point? 952.5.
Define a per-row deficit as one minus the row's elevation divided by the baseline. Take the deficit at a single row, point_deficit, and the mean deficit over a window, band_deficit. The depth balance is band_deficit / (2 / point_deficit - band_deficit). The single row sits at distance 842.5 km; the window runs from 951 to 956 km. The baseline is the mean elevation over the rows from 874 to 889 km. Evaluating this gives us 0.001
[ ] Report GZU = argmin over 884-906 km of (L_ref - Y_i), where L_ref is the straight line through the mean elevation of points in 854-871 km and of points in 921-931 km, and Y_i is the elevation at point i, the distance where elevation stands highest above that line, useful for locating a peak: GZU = 897.5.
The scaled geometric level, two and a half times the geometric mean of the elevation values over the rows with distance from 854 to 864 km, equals 32.7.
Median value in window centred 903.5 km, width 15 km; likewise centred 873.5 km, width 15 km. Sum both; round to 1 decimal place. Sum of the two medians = 21.8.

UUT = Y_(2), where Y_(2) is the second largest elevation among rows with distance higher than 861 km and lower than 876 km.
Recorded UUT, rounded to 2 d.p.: 11.91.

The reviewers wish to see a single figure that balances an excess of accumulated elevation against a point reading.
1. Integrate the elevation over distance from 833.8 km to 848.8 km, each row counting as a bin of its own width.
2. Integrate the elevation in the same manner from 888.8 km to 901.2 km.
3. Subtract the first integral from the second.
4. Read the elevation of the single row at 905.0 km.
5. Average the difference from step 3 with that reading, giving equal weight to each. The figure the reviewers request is -10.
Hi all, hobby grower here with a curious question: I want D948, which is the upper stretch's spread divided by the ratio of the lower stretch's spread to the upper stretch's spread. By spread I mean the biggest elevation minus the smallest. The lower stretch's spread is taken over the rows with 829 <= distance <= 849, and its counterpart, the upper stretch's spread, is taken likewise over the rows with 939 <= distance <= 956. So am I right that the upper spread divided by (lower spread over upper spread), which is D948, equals 5.3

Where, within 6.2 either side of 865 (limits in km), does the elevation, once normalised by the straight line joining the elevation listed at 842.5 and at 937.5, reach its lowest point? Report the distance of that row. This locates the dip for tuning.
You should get 870.0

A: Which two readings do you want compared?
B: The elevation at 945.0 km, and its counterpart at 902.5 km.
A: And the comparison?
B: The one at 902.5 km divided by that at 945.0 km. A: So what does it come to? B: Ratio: 0.71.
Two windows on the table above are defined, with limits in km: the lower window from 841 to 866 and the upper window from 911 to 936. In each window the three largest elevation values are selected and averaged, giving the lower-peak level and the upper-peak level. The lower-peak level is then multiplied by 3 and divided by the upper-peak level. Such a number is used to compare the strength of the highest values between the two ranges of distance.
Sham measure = 3.3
